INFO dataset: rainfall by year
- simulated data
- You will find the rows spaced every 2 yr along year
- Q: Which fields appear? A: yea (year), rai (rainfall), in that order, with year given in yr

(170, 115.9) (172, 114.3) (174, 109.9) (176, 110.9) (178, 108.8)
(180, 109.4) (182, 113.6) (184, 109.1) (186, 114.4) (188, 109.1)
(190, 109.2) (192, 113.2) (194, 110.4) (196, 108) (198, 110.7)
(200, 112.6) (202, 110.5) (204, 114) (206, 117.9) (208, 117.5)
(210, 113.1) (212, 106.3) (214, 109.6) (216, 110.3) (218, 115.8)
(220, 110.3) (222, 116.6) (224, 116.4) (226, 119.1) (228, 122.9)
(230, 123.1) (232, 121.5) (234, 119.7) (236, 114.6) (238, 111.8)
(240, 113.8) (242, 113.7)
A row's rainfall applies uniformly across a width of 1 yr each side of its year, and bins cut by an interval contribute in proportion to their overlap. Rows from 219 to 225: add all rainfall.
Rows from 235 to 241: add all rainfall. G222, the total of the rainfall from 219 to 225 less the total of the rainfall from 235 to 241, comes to 3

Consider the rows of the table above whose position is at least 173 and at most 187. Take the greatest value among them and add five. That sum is 119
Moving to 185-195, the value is 119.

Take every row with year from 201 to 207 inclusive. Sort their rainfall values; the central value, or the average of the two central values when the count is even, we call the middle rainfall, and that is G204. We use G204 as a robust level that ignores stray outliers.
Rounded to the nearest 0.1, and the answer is 114.0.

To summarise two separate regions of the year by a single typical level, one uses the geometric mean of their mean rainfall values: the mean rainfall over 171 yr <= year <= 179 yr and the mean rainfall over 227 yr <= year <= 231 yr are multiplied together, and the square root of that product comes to 117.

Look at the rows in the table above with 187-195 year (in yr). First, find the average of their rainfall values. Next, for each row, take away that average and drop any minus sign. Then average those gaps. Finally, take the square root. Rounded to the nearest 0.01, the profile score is 1.17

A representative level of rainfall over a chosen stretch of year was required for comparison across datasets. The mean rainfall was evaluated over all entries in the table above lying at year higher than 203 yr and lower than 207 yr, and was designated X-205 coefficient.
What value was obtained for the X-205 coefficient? 116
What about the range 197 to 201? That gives 112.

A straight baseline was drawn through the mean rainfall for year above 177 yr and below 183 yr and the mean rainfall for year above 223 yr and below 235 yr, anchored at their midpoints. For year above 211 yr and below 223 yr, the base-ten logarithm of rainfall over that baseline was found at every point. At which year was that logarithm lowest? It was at 212 yr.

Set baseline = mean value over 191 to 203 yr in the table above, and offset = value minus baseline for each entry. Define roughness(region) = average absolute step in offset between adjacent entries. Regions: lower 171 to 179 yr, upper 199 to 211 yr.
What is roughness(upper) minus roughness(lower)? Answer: 0.4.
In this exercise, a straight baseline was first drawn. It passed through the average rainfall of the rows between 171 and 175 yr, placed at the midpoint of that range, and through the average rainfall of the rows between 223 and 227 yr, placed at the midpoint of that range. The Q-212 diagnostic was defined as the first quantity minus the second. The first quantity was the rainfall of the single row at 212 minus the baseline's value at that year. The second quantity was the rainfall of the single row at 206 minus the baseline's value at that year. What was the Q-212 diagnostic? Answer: -12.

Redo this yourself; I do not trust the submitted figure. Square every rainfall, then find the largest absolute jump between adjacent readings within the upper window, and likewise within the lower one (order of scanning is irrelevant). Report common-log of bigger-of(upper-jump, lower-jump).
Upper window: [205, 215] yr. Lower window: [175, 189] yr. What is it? 3.17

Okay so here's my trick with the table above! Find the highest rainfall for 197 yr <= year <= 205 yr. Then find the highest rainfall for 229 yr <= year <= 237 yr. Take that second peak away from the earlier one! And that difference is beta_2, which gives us -9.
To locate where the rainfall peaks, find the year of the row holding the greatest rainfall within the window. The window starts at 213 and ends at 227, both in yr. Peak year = 226 yr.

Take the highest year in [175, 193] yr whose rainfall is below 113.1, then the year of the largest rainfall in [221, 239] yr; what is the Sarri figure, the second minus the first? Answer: 40 yr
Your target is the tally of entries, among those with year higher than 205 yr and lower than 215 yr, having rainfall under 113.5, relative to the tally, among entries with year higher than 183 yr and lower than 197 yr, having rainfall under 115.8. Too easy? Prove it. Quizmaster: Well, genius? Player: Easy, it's 0.43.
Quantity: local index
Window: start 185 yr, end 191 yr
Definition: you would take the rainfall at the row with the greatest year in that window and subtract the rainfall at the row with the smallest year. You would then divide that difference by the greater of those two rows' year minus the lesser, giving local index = -1.3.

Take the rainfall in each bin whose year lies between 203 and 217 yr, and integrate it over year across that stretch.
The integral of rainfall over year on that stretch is 1577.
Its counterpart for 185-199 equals 1550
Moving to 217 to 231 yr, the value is 1648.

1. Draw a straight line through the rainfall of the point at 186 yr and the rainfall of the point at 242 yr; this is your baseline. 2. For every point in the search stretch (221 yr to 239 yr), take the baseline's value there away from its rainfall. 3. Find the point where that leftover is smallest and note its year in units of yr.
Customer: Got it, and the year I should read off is 238 yr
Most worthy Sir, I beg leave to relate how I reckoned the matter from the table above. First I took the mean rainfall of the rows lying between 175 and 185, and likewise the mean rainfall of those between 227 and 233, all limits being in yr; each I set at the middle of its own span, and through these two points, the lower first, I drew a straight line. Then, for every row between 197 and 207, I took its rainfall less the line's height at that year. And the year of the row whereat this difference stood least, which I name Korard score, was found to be 202 yr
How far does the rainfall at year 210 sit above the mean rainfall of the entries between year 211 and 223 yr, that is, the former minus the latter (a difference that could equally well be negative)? 1.6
